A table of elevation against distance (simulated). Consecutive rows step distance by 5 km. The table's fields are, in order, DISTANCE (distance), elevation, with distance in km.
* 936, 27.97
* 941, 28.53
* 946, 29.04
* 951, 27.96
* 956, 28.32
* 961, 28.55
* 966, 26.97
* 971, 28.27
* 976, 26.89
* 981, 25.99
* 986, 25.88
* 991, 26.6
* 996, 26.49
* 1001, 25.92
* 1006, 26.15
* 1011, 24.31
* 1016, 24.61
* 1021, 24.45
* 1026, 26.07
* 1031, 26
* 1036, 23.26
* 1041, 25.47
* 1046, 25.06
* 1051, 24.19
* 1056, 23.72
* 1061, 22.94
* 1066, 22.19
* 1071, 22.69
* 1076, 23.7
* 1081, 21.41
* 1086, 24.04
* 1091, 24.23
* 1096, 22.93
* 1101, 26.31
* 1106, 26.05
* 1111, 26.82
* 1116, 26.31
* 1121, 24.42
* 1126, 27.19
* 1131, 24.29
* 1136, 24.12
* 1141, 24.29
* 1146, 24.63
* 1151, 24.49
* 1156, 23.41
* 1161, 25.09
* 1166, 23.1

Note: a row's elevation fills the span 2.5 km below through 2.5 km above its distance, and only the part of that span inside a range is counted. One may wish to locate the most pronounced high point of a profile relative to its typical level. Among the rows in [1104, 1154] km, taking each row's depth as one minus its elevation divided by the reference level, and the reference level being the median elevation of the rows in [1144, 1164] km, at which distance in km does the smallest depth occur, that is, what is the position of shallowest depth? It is 1126 km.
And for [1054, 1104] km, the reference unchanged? 1101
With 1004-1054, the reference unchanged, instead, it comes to 1006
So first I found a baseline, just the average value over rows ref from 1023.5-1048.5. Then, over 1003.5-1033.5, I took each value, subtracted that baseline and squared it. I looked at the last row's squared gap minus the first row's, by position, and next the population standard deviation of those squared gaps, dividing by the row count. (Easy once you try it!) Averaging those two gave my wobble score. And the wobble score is 0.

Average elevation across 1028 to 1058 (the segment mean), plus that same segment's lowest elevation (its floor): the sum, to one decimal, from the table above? 47.9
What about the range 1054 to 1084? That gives 44.2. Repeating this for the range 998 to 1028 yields 49.6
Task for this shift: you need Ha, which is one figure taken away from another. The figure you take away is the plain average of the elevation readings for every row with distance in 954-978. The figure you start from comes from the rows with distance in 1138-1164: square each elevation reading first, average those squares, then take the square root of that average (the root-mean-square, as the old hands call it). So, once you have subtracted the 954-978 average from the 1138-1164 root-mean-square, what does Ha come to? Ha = -3.4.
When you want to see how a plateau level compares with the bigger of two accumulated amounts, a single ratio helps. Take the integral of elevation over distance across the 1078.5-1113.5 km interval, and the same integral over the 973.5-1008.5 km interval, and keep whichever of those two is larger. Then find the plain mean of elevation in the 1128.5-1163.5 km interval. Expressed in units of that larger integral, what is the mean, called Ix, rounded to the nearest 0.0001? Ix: 0.0265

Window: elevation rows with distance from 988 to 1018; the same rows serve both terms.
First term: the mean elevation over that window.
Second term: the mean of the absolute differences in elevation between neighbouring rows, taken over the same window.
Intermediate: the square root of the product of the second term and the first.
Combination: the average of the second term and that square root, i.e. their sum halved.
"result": 2.3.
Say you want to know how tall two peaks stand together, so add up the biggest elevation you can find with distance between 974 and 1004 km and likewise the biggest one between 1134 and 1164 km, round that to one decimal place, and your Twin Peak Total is 52.0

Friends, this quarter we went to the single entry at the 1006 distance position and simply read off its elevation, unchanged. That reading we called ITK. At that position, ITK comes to 26.15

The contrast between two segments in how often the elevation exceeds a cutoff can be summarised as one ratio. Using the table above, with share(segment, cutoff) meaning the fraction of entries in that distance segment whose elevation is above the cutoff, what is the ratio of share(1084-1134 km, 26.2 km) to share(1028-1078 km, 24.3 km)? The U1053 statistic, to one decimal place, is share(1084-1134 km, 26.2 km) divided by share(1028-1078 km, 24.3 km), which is 1.3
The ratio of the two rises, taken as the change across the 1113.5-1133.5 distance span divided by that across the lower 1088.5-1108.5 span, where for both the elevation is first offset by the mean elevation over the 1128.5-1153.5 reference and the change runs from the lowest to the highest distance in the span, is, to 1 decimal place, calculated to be -1.1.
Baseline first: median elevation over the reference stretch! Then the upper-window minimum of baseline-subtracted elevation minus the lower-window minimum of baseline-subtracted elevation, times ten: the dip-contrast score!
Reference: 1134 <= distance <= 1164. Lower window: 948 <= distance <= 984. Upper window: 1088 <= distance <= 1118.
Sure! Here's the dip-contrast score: -31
